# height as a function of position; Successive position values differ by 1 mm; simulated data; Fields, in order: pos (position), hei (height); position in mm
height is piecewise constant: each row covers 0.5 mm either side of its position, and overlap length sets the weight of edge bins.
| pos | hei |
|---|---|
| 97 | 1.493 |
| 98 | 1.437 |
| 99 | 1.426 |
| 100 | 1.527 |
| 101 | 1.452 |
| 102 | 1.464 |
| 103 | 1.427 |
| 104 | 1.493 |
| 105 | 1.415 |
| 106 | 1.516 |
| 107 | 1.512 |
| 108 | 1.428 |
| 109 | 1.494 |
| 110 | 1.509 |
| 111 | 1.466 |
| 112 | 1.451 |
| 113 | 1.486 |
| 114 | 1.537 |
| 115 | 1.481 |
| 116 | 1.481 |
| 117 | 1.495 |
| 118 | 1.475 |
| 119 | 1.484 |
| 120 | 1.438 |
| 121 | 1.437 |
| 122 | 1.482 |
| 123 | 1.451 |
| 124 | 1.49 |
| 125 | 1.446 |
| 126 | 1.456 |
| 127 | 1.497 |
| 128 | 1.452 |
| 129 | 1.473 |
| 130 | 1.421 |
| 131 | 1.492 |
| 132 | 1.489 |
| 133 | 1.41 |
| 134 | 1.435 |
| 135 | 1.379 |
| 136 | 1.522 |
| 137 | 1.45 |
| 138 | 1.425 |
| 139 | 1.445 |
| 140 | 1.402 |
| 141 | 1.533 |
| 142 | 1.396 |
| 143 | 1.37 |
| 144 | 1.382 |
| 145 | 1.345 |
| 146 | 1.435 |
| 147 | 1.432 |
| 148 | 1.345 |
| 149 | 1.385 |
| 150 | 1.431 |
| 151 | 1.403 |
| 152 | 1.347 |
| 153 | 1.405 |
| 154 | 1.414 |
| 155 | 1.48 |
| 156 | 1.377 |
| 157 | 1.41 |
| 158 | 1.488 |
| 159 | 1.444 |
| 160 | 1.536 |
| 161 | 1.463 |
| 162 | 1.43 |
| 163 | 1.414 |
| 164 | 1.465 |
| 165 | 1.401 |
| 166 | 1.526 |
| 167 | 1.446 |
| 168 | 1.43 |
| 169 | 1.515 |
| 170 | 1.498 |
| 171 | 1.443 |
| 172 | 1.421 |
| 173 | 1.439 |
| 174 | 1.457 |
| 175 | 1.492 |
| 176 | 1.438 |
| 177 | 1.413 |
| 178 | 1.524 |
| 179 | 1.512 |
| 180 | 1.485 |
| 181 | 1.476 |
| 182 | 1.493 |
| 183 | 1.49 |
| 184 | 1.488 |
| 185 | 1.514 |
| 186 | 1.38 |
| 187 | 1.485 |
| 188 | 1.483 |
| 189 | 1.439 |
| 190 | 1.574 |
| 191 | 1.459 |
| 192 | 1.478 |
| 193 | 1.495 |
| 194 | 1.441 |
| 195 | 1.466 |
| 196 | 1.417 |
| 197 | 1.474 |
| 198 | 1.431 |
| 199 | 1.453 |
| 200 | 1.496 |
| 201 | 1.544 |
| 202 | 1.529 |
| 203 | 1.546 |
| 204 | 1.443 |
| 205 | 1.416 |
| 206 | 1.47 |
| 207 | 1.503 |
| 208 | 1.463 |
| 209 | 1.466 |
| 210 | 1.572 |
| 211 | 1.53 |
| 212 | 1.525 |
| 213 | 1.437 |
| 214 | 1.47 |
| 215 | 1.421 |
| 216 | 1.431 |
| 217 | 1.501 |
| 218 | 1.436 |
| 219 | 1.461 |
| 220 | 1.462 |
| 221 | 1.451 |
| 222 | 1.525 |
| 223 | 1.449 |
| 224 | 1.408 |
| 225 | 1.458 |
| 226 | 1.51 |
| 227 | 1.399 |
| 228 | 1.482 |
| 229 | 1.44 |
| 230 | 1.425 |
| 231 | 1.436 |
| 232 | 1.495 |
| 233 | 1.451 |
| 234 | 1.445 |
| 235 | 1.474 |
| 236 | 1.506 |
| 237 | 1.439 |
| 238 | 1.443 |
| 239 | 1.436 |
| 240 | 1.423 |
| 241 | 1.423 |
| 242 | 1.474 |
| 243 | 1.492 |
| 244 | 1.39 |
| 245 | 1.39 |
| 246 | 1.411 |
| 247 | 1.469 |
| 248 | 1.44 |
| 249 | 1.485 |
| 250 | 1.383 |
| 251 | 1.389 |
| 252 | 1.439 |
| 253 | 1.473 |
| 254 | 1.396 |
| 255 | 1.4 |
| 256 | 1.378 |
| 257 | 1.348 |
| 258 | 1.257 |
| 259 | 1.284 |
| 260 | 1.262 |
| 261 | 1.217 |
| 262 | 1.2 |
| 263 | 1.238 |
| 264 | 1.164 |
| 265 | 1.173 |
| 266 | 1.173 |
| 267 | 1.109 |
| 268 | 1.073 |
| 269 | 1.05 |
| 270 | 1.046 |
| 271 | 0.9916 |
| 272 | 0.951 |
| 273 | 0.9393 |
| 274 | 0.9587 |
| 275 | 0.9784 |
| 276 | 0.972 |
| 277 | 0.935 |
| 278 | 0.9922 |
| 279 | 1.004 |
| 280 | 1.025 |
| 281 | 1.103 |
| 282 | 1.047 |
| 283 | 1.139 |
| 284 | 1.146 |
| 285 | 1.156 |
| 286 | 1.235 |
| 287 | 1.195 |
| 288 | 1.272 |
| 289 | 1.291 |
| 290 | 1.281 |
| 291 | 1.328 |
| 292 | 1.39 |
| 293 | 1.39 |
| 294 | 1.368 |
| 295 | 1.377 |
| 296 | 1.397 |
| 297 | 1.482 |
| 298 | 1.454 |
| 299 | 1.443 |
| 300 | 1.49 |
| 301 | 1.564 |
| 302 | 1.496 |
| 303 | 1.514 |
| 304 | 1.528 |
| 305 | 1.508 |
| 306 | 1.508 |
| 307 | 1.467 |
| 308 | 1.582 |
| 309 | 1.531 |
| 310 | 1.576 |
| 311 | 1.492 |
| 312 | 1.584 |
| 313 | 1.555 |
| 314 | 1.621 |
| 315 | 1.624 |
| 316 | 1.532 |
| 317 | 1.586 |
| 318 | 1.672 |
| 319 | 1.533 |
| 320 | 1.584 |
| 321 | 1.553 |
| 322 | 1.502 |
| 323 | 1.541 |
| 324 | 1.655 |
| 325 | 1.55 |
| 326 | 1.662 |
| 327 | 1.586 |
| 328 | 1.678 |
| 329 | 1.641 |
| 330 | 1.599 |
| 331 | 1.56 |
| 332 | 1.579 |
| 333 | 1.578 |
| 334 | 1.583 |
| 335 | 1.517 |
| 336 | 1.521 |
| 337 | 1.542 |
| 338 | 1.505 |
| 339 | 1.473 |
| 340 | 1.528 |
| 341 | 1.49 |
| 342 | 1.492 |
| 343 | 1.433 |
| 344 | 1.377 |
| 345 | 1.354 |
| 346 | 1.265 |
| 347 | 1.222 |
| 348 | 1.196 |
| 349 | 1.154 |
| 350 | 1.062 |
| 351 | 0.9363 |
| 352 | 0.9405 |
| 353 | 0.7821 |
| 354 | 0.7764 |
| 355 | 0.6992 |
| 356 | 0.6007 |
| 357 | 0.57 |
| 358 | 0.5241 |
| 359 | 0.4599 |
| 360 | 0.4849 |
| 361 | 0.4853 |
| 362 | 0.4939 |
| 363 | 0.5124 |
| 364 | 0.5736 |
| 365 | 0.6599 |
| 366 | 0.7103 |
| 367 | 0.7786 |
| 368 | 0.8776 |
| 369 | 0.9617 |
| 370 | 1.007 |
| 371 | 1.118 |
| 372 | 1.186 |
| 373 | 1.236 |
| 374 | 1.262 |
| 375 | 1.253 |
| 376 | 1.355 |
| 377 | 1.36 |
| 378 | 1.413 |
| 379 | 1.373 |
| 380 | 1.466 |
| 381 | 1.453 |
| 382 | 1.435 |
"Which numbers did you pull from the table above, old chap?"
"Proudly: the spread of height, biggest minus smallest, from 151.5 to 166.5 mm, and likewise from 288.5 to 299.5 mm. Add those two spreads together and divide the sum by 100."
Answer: 0.0039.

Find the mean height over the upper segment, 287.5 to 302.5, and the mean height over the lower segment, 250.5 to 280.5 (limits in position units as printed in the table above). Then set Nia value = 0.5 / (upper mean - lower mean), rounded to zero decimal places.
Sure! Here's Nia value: 2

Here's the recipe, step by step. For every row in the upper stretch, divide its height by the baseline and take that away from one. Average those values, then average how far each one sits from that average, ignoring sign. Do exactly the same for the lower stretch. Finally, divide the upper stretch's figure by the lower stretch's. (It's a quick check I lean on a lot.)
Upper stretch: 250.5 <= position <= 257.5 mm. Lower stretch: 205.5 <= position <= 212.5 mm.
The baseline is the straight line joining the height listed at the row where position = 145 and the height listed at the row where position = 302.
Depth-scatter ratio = 1.0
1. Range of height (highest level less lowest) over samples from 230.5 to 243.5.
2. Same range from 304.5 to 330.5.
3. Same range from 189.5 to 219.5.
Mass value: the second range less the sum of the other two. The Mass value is -0.030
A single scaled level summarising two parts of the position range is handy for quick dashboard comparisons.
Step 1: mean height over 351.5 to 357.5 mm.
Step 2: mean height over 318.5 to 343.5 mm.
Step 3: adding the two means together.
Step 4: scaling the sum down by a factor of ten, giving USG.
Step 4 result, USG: 0.228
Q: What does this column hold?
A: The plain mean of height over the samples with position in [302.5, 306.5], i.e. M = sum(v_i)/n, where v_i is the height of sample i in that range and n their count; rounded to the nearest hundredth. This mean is 1.51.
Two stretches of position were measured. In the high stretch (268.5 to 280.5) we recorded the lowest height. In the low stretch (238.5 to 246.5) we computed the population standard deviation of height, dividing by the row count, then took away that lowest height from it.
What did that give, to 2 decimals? -0.90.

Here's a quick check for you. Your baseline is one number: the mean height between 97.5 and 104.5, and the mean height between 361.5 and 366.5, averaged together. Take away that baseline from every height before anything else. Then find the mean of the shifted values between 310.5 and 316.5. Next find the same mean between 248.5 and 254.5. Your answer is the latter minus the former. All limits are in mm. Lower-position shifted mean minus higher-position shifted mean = -0.14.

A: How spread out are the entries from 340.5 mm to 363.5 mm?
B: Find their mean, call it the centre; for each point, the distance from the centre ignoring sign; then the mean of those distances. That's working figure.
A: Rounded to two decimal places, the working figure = 0.33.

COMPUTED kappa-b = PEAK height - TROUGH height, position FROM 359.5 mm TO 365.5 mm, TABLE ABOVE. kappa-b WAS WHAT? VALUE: 0.175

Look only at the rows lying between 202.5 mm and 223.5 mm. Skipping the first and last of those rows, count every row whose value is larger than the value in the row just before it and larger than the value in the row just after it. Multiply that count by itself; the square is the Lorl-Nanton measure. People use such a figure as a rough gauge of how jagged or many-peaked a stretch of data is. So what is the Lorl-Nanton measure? 36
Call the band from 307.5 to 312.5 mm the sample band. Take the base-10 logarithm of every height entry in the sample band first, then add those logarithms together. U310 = 0.96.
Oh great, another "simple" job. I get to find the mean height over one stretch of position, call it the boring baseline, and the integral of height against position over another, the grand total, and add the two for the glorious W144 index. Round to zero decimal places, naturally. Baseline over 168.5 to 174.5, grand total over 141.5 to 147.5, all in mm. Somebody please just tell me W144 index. 10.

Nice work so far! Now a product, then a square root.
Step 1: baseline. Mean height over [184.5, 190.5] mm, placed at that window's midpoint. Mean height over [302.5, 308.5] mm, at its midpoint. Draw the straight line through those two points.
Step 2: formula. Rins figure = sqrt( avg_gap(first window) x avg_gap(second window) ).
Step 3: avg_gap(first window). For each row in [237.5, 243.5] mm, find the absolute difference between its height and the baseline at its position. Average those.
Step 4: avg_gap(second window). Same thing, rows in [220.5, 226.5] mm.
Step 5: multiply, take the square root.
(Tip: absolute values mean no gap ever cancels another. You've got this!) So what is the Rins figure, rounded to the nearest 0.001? 0.045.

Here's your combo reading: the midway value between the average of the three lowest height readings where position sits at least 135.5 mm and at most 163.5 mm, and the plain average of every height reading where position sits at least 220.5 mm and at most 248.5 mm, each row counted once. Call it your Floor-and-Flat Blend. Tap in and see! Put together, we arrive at 1.40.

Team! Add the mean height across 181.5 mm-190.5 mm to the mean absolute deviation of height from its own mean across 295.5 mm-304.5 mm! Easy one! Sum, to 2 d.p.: 1.52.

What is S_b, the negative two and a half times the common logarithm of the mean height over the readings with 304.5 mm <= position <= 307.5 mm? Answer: -0.436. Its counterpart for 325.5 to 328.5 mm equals -0.538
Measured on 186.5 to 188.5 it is -0.429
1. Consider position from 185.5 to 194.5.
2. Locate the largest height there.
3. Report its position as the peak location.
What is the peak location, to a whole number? 190 mm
